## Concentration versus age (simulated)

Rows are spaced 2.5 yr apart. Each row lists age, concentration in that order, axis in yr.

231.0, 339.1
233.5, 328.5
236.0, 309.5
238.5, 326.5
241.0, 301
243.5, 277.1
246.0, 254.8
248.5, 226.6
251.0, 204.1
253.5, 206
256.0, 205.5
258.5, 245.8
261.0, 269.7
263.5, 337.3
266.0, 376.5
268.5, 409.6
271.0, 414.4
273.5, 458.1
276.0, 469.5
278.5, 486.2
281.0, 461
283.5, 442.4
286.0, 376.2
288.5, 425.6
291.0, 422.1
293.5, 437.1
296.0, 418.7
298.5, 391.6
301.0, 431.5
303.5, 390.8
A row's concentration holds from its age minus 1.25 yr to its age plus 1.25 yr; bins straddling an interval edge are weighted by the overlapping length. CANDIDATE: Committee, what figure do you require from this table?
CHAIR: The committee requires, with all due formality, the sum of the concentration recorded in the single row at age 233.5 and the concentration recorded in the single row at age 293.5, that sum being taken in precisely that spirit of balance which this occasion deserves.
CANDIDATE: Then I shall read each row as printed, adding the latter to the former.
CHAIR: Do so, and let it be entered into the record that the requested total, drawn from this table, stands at 766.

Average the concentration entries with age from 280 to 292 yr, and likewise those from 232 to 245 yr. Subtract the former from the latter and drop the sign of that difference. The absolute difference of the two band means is 117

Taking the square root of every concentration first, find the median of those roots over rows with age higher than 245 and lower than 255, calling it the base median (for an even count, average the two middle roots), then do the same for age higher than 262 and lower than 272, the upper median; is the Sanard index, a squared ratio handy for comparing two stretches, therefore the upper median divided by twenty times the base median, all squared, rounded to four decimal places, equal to 0.0045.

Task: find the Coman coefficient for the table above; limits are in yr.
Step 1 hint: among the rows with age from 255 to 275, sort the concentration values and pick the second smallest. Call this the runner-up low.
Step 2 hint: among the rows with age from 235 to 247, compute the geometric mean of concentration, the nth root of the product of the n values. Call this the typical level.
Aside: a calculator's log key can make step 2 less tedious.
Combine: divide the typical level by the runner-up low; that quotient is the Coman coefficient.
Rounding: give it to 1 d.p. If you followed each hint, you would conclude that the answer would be 1.2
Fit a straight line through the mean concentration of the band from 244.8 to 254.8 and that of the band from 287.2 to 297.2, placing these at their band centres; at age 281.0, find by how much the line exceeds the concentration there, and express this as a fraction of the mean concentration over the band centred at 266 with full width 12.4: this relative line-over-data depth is -0.25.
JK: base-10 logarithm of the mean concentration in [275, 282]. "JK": 2.67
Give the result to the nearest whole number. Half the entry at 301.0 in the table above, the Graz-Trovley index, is 216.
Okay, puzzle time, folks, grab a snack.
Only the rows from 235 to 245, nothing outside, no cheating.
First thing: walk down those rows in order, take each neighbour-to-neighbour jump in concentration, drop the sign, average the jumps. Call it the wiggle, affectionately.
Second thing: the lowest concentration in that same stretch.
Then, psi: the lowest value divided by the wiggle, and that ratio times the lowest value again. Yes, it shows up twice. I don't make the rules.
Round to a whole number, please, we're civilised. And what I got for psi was 3469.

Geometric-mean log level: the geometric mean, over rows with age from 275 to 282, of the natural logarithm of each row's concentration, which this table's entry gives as 6.16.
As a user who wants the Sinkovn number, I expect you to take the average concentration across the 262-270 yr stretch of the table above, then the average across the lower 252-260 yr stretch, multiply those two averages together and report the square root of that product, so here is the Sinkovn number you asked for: 286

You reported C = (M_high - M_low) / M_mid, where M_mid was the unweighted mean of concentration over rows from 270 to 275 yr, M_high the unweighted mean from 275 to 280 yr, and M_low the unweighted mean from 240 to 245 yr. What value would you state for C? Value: 0.43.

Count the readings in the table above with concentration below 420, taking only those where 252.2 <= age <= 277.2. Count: 8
